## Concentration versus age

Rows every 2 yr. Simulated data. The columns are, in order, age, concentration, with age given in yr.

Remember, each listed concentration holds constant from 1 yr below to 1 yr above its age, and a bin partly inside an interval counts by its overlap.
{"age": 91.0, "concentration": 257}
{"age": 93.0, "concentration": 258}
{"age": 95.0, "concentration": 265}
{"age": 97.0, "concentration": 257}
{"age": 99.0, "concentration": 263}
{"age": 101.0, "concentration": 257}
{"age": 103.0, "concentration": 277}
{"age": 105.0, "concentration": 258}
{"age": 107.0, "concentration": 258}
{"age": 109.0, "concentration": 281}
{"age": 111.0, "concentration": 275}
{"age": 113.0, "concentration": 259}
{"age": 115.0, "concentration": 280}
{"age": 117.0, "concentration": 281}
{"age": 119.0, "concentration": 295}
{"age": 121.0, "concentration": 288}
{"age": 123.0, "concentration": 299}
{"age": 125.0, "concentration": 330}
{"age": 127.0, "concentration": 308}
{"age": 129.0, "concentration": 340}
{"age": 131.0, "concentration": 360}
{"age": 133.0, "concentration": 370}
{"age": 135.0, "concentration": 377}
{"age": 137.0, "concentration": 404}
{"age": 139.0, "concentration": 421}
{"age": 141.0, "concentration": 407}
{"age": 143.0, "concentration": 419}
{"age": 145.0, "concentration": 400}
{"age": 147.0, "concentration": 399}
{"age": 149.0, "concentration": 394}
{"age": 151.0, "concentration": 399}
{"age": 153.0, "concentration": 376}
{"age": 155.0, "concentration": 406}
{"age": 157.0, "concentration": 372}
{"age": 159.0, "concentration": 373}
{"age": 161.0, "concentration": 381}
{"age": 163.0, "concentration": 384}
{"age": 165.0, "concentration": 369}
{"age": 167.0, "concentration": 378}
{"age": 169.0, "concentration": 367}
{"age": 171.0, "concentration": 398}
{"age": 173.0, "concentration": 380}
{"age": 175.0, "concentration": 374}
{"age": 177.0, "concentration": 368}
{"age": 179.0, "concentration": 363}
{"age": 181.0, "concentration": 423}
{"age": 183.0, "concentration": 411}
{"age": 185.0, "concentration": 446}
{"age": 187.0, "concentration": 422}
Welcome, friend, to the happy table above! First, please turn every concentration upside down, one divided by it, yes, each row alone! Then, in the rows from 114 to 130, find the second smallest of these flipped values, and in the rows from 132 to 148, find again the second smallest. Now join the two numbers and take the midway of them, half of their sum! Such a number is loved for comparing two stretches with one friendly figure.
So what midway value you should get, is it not 0.0027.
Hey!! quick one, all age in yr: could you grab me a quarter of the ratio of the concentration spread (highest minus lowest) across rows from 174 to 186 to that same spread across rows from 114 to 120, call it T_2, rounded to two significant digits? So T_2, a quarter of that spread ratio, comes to 1.4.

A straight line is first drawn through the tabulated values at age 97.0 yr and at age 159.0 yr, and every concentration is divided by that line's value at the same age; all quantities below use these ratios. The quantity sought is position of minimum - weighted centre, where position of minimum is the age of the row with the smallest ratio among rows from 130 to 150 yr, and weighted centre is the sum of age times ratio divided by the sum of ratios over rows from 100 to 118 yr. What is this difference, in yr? 40.1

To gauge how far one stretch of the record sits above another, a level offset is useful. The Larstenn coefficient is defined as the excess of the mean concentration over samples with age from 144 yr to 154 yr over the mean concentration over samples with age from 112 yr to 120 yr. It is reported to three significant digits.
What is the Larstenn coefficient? 115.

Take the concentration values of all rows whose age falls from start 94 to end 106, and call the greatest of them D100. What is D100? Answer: 277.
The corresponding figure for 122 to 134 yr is 370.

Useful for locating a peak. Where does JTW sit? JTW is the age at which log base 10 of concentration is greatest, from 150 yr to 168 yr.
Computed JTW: 155.0 yr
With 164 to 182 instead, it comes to 181.0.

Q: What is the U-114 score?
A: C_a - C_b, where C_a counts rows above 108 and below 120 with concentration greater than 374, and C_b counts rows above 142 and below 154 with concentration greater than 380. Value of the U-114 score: -5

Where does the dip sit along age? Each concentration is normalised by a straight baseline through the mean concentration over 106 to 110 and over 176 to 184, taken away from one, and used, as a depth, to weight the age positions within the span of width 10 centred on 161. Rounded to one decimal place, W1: 160.3 yr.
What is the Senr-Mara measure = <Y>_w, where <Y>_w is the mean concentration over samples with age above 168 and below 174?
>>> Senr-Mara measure 382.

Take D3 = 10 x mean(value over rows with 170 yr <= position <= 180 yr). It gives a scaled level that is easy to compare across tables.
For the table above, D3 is 3766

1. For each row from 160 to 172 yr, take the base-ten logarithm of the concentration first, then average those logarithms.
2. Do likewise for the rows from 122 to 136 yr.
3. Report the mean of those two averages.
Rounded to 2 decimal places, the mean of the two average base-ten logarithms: 2.55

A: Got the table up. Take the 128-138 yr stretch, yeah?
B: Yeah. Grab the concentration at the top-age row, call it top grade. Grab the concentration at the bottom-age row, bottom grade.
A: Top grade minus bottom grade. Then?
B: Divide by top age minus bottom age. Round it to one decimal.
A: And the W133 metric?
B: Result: 8.0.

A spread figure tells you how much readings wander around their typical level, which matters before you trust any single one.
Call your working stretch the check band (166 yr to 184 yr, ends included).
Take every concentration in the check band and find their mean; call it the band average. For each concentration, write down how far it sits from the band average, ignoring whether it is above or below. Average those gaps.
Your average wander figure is 17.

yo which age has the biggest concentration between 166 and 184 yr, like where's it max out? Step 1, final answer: 181.0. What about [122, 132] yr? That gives 131.0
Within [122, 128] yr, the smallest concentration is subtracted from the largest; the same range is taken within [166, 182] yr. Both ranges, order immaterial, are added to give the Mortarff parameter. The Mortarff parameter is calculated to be 91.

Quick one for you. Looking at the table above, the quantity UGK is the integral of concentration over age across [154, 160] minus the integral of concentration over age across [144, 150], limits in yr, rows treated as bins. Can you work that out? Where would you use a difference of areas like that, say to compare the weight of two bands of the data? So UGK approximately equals -84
